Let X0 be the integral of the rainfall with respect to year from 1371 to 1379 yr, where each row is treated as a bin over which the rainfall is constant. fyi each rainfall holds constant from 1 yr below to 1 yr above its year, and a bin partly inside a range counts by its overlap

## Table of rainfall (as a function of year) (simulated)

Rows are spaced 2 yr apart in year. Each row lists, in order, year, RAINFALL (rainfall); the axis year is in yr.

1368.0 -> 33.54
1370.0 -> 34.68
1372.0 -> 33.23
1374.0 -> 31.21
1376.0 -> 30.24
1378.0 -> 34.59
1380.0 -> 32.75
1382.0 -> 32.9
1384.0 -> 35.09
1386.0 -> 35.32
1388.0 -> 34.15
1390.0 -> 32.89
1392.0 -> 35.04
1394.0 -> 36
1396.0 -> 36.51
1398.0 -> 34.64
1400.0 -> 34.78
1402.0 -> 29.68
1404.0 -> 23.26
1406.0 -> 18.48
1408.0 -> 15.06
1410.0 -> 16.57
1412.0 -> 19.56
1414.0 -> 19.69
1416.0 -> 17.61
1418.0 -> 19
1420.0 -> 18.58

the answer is 259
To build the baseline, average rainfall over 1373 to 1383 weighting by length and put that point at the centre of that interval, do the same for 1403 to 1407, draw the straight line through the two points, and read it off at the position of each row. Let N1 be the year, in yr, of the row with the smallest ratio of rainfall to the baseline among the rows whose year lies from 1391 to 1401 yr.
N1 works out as 1392.0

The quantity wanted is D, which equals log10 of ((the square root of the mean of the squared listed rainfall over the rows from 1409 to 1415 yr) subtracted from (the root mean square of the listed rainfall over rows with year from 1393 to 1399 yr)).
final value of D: 1.2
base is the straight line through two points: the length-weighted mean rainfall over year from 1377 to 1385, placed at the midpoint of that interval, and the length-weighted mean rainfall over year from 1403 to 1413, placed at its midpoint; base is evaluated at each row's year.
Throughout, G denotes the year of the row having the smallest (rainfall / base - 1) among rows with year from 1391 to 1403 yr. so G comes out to 1392.0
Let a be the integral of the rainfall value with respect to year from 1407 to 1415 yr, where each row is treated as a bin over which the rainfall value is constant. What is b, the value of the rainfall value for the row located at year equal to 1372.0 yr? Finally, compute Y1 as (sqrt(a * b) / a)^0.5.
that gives 0.70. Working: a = 142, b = 33.23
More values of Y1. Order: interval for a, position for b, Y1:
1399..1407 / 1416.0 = 0.54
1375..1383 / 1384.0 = 0.61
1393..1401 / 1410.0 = 0.49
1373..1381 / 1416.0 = 0.51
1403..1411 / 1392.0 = 0.70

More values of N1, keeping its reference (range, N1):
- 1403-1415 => 1408.0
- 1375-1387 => 1376.0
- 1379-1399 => 1380.0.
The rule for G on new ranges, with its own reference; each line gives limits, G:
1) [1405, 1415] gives 1408.0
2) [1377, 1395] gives 1380.0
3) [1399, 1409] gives 1408.0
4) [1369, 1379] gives 1376.0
